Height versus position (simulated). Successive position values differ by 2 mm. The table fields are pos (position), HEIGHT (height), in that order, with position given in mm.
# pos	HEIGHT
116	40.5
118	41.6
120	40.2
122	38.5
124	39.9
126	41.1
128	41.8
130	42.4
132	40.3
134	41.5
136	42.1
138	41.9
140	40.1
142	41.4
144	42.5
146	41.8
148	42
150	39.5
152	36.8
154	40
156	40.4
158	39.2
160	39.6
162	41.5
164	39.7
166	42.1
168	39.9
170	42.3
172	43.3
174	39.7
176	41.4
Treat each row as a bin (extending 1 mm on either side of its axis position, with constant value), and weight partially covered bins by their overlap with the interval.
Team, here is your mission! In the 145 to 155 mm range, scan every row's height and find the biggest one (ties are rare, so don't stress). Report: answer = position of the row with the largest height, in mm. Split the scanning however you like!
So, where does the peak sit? 148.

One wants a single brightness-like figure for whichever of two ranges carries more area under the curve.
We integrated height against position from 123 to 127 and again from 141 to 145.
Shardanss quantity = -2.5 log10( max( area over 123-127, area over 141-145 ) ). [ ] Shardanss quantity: -5.562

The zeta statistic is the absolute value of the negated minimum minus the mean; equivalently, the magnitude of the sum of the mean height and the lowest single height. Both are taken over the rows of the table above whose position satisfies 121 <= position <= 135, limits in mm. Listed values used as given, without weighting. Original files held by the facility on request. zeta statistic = 79.3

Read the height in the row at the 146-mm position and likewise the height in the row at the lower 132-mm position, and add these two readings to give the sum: 82.1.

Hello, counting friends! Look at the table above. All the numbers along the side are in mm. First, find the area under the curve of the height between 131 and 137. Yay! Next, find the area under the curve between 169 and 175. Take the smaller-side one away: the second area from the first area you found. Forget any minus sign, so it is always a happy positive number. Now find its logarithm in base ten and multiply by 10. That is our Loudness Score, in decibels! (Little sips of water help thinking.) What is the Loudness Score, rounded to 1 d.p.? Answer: 4.5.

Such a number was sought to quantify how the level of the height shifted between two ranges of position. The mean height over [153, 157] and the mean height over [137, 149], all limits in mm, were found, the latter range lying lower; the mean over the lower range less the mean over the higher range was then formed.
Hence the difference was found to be 1.4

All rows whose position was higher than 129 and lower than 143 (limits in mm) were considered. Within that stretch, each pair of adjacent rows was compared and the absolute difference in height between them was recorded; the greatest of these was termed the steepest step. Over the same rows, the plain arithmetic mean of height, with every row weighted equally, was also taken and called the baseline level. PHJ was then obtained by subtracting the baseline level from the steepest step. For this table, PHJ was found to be -39.3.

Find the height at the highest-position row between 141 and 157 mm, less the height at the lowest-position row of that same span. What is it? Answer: -1.0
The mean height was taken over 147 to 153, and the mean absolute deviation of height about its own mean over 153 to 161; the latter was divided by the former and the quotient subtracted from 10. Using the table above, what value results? 9.99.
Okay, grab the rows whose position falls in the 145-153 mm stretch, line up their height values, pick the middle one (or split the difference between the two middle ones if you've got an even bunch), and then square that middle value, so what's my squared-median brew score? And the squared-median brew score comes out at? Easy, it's 1652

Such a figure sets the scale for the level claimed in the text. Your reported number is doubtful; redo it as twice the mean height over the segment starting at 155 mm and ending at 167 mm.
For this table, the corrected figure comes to 80.8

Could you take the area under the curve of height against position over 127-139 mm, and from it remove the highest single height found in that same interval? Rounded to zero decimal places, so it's 458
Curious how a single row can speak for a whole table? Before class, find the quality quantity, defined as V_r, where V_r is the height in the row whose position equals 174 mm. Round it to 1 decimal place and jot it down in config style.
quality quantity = 39.7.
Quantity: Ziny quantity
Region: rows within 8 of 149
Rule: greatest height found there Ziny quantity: 42.5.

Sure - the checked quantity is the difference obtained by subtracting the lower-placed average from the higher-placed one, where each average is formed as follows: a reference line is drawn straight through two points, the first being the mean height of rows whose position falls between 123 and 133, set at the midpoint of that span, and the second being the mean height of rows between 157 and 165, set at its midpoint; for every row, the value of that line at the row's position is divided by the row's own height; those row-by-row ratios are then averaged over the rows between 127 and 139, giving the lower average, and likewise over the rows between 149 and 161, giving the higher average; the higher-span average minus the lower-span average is 0.043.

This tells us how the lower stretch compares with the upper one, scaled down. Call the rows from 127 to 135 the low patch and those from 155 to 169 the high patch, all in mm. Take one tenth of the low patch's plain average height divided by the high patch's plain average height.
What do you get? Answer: 0.103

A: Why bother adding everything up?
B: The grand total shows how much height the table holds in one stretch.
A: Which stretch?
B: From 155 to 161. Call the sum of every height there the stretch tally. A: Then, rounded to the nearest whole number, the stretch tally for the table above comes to 119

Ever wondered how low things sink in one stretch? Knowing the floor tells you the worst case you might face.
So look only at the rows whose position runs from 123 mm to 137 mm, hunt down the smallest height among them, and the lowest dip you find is 39.9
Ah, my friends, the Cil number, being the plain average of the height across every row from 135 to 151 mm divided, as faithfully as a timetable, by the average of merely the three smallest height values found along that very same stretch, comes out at 1.03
